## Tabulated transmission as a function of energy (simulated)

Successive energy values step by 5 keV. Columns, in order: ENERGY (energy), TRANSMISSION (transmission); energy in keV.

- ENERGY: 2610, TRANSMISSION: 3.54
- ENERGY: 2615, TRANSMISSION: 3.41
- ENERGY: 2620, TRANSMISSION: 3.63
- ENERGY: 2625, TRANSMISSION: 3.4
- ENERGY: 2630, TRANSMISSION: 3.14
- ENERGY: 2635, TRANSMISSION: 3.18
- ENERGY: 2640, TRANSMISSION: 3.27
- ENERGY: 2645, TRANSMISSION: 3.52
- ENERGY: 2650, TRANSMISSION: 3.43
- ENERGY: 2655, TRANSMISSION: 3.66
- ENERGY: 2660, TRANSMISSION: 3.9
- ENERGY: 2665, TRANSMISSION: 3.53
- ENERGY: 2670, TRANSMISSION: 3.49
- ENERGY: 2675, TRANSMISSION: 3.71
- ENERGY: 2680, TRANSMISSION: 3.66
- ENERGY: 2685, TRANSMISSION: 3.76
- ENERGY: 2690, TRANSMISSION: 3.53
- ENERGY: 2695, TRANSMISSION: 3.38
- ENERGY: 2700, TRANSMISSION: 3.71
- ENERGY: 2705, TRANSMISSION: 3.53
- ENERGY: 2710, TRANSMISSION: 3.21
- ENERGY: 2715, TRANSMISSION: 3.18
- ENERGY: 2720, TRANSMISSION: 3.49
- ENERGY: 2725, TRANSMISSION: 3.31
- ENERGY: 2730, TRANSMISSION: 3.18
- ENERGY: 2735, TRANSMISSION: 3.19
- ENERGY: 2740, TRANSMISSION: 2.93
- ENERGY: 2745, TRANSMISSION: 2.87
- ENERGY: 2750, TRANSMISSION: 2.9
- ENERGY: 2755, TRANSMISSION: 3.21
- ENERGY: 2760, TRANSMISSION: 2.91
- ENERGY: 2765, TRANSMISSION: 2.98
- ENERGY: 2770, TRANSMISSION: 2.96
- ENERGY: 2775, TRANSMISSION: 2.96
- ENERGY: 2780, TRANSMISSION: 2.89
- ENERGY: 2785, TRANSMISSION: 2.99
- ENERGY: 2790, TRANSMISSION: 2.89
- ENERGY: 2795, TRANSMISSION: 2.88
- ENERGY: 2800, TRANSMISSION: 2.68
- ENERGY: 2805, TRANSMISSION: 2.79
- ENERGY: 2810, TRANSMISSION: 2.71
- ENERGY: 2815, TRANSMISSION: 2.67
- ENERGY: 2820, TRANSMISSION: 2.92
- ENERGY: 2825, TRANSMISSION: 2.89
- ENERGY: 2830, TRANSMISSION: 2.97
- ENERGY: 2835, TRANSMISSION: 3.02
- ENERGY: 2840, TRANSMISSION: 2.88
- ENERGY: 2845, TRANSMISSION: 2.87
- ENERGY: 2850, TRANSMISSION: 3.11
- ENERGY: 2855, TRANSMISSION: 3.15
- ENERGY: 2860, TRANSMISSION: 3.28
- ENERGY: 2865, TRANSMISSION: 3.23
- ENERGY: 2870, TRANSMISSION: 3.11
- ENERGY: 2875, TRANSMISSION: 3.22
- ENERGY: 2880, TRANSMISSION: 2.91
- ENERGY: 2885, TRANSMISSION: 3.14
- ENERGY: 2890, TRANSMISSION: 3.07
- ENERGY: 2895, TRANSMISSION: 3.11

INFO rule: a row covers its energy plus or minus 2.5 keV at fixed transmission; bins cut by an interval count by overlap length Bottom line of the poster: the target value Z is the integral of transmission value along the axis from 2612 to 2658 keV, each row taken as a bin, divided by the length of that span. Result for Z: 3.4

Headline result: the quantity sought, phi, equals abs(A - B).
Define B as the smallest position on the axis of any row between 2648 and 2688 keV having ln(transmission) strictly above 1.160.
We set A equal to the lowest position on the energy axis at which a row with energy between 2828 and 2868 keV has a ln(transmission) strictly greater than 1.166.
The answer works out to 210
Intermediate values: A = 2860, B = 2650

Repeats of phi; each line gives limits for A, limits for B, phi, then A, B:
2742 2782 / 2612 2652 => 140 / 2755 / 2615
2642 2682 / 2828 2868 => 215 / 2645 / 2860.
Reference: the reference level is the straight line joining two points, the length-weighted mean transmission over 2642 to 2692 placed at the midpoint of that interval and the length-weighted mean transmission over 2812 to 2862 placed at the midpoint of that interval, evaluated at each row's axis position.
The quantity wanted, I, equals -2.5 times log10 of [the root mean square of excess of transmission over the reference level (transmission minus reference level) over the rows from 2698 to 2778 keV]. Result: 1.45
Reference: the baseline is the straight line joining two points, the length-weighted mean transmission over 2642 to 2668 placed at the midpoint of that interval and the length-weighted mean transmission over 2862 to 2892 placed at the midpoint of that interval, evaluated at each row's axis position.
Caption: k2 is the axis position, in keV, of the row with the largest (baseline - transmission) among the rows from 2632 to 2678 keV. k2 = 2635 keV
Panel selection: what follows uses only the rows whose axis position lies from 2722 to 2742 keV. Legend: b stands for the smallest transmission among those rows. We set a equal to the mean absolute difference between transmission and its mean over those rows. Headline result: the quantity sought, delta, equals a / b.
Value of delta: 0.038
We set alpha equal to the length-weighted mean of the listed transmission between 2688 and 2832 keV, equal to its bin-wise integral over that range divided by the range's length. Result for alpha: 3.06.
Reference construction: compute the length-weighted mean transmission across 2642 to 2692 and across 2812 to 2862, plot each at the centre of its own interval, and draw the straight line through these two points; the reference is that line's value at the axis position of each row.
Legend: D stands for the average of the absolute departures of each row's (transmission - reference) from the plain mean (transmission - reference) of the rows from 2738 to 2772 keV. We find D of 0.099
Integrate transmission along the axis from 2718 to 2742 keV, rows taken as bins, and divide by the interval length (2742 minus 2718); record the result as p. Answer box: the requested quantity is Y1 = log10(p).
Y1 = 0.51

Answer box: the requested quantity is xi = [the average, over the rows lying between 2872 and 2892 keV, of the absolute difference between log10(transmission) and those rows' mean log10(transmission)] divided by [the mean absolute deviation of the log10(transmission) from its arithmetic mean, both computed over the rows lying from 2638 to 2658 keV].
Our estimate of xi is 0.89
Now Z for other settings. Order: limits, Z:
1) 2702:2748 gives 3.2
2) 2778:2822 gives 2.8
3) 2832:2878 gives 3.1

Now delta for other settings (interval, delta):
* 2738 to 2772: 0.026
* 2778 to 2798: 0.013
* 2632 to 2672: 0.049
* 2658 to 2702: 0.039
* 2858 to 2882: 0.038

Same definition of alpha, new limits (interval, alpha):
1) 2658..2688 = 3.67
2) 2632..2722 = 3.51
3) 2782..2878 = 2.96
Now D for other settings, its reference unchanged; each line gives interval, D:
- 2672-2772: 0.175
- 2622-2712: 0.210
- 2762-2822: 0.063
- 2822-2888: 0.170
